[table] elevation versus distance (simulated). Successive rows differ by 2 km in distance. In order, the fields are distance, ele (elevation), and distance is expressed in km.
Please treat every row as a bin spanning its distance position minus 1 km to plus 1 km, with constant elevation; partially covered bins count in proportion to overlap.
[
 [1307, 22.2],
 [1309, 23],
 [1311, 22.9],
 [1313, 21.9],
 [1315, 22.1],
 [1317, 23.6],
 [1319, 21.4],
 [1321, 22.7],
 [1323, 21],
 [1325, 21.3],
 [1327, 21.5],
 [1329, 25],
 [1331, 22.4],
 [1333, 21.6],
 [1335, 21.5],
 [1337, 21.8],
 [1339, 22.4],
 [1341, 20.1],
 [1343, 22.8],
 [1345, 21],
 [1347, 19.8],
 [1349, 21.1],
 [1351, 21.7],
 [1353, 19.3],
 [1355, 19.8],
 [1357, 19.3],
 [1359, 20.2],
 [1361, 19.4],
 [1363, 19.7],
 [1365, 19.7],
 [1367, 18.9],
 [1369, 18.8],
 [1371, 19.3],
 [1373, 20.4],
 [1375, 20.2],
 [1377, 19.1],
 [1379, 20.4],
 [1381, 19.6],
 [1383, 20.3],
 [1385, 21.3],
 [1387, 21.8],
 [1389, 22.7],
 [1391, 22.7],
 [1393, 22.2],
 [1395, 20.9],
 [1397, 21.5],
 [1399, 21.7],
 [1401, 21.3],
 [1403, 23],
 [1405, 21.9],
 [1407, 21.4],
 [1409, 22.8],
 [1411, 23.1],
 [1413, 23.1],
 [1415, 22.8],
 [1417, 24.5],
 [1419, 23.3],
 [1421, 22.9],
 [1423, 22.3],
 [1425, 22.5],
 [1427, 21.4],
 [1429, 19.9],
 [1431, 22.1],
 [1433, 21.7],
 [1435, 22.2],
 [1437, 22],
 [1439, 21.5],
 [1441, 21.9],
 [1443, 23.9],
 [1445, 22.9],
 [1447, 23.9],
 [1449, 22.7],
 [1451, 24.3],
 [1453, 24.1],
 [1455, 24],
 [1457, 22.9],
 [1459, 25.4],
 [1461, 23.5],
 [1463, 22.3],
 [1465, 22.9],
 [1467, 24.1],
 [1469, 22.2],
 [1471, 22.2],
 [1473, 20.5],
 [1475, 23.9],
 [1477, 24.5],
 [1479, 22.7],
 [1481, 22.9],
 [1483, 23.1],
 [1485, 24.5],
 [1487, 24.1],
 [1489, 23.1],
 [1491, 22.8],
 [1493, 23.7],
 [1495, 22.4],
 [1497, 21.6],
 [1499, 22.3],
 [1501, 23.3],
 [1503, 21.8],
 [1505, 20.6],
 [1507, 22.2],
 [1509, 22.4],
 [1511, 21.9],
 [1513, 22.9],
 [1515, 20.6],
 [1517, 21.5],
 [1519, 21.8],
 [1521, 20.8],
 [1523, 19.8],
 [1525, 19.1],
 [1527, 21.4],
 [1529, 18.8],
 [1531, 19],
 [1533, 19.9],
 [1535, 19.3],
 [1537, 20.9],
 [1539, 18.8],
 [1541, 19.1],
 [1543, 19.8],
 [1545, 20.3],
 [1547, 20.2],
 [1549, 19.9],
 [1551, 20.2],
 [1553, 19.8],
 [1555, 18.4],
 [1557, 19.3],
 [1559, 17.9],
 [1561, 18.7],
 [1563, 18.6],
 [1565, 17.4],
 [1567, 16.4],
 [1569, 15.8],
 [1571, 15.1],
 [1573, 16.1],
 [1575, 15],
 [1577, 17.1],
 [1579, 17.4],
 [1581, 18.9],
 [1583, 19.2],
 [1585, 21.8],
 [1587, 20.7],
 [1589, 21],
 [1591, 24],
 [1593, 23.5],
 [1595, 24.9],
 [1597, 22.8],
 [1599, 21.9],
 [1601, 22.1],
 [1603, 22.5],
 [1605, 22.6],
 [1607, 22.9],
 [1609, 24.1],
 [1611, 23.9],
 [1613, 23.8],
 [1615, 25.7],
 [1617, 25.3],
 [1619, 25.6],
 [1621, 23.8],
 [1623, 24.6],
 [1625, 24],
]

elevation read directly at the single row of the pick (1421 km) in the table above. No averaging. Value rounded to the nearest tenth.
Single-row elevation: 22.9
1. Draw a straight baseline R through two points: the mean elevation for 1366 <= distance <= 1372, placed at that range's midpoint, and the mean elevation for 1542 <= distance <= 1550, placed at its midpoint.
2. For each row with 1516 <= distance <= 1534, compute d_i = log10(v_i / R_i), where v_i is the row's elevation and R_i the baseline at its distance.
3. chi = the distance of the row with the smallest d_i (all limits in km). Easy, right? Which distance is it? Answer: 1529 km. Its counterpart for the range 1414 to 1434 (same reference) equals 1429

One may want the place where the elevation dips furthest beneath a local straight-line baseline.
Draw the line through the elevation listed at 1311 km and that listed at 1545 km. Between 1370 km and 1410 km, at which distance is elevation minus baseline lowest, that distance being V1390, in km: 1377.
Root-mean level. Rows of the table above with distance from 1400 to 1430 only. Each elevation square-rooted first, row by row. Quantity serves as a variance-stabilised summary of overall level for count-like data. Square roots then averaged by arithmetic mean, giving 4.7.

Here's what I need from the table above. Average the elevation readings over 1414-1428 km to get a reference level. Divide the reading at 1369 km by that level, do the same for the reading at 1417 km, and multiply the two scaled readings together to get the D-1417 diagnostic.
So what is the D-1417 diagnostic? 0.88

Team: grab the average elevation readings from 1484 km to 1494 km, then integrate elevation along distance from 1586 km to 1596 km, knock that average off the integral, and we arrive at 205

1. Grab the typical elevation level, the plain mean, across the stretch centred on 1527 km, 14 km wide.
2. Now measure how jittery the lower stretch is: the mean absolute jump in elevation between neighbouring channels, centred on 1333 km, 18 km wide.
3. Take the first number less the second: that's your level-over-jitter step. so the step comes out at 18.5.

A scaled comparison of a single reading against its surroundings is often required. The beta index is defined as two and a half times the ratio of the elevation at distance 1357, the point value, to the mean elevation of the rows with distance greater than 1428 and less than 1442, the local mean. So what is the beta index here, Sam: 2.2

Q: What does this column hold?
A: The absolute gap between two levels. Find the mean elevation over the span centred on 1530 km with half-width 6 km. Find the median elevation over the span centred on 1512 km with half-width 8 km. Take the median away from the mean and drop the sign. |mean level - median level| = 2.3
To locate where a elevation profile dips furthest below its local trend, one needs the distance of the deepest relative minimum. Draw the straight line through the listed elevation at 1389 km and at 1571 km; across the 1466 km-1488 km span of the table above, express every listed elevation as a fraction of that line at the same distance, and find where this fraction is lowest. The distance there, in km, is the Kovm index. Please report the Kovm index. 1473 km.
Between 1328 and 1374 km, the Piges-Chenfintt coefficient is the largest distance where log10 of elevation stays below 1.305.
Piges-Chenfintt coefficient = 1371 km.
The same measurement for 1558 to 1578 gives 1577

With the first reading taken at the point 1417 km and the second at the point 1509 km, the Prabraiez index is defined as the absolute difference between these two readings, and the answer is 2.1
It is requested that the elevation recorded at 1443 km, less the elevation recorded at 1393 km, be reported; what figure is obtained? 2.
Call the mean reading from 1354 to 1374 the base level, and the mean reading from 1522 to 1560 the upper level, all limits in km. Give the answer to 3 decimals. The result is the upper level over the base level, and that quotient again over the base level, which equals 0.051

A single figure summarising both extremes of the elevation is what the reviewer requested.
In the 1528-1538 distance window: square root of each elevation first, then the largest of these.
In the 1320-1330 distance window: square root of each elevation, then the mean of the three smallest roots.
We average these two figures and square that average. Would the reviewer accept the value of 21.1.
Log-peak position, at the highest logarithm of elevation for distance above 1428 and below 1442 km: 1435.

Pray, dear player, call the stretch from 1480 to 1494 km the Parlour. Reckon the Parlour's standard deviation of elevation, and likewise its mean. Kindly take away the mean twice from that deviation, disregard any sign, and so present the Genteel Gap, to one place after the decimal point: 46.3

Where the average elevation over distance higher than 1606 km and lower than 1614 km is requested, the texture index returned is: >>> 23.7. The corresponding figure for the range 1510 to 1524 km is 21.3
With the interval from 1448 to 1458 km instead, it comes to 23.6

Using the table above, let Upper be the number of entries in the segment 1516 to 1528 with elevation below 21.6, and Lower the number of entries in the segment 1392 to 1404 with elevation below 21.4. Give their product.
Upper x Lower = 10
